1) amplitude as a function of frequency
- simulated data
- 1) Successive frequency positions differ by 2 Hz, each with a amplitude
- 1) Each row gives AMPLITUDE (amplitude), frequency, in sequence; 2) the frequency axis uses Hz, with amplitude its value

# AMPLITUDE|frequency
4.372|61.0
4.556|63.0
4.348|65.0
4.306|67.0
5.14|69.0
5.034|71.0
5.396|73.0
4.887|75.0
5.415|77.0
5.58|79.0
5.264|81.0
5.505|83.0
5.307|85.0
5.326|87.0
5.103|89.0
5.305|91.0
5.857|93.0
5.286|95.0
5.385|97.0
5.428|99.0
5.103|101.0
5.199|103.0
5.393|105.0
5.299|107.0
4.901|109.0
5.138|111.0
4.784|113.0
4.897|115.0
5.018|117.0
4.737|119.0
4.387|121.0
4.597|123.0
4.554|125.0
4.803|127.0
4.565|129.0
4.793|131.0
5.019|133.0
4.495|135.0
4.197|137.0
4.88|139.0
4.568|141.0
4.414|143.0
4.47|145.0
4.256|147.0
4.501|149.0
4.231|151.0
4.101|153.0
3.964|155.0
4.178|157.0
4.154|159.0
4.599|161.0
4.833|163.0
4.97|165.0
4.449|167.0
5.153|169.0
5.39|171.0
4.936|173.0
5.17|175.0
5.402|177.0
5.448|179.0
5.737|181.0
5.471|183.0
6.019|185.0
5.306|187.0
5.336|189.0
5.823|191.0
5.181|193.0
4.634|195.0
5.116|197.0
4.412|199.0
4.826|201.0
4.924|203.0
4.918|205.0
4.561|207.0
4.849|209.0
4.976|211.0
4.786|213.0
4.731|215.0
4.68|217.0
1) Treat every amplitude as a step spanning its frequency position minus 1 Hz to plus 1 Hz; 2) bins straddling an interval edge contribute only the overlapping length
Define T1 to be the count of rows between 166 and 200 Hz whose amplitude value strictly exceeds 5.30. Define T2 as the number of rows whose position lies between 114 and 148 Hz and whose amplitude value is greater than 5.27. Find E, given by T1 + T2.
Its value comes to 9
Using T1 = 9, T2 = 0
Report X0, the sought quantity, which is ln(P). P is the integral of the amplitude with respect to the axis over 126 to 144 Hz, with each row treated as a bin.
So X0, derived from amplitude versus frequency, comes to 4.42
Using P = 83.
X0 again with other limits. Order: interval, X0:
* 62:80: 4.49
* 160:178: 4.50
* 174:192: 4.60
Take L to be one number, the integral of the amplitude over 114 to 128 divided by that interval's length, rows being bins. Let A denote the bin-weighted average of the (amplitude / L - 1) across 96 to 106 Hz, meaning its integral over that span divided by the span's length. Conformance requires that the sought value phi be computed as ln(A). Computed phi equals -2.1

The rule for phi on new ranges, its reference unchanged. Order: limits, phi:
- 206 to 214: -4.1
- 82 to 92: -2.1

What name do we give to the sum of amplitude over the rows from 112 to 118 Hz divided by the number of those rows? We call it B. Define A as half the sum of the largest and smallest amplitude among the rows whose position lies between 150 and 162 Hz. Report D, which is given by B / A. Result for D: 1.14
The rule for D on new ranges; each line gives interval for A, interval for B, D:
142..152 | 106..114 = 1.15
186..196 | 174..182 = 1.04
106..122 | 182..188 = 1.16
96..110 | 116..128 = 0.91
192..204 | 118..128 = 0.96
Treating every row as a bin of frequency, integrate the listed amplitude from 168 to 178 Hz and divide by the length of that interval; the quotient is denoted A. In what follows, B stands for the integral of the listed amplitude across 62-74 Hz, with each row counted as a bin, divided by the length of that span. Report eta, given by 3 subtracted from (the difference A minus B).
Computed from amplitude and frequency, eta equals -2.6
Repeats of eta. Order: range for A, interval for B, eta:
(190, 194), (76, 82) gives -2.9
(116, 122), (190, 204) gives -3.3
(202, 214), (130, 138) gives -2.8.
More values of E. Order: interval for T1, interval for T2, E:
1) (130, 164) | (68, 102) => 11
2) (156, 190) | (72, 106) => 20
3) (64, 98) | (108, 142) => 9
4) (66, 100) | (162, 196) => 19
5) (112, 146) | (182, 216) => 5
